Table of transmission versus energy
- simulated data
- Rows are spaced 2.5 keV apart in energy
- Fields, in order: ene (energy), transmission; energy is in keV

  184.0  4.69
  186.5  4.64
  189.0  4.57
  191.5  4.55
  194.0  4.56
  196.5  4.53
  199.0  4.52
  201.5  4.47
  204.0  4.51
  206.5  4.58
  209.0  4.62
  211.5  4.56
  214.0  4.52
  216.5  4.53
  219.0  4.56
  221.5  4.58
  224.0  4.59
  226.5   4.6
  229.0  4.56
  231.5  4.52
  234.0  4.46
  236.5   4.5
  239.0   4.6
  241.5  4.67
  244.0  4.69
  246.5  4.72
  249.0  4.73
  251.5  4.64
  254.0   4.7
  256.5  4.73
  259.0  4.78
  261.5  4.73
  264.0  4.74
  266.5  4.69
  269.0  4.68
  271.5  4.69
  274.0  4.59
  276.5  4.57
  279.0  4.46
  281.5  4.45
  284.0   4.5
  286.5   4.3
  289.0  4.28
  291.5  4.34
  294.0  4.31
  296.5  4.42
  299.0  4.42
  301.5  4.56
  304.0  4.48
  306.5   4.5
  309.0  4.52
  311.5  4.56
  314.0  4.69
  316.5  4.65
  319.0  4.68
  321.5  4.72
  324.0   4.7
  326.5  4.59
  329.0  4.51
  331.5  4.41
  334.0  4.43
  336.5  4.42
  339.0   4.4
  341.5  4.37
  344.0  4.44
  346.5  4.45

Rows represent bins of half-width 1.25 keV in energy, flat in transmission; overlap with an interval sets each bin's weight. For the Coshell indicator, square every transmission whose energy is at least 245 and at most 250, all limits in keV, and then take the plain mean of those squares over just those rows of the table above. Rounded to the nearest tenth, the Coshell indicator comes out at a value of 22.3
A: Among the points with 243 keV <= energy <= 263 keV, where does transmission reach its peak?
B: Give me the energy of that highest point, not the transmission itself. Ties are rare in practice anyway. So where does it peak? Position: 259.0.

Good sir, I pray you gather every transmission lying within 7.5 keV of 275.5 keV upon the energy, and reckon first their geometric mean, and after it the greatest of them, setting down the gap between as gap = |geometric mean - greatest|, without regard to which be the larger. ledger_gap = 0.12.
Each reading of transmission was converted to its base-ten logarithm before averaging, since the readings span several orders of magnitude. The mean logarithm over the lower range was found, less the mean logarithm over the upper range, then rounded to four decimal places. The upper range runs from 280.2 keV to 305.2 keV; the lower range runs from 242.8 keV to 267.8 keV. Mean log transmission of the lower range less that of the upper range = 0.0295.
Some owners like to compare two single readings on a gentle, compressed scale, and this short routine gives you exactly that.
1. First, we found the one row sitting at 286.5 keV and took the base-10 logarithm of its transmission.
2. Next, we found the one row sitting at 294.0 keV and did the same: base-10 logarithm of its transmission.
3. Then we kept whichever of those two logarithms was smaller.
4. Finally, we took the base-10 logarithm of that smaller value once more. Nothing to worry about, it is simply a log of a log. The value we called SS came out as -0.198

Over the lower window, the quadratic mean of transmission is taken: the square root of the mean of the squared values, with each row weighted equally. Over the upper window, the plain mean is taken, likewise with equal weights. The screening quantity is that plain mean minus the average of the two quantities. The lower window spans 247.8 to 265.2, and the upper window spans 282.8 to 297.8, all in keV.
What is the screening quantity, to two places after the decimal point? -0.18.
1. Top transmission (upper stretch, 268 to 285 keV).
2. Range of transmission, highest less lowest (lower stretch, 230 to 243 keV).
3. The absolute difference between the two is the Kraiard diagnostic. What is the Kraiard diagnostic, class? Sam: 4.48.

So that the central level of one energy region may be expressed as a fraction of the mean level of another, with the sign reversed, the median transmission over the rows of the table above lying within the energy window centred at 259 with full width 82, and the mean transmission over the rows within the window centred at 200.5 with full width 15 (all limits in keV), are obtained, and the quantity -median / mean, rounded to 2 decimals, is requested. -1.01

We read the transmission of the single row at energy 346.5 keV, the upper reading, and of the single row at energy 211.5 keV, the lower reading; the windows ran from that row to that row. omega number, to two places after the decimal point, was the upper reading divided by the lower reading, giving 0.98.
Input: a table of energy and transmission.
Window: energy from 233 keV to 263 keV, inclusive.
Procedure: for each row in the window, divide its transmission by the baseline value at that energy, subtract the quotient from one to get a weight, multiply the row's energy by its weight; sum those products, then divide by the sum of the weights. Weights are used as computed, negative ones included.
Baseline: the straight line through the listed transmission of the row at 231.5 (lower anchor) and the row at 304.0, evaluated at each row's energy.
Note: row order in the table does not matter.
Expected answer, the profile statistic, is 252.4 keV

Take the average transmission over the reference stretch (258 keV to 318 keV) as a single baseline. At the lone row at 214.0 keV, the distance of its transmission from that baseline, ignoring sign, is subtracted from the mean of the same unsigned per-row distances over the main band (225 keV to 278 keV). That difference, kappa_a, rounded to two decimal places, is 0.10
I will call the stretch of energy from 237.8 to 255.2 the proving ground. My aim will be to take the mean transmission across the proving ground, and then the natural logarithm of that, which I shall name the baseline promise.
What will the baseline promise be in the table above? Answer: 1.54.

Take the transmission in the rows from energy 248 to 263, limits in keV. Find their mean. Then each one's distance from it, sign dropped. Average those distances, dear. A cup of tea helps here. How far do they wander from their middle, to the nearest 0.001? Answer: 0.032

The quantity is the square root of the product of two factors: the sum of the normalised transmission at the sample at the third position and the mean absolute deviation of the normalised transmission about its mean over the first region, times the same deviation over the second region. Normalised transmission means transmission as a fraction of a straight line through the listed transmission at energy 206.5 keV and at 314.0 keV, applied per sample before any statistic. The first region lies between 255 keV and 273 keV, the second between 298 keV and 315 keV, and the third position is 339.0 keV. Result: 0.108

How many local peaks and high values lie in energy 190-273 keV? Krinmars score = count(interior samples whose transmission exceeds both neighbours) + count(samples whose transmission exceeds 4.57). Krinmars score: 25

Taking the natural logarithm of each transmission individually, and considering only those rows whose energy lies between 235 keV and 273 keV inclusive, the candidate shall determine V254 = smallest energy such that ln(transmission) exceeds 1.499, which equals 236.5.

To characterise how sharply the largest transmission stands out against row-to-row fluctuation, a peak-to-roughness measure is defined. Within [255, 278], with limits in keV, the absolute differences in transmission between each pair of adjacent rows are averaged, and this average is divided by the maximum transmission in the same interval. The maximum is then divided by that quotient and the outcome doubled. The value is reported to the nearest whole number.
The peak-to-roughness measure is 1219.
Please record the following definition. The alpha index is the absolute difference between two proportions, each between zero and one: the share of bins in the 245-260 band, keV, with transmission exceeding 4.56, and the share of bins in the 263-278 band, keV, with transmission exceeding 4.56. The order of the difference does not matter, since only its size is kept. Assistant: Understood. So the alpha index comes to 0.00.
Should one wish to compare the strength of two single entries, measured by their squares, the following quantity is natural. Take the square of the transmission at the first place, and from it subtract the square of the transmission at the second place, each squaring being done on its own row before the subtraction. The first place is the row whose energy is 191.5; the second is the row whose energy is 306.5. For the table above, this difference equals 0.45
